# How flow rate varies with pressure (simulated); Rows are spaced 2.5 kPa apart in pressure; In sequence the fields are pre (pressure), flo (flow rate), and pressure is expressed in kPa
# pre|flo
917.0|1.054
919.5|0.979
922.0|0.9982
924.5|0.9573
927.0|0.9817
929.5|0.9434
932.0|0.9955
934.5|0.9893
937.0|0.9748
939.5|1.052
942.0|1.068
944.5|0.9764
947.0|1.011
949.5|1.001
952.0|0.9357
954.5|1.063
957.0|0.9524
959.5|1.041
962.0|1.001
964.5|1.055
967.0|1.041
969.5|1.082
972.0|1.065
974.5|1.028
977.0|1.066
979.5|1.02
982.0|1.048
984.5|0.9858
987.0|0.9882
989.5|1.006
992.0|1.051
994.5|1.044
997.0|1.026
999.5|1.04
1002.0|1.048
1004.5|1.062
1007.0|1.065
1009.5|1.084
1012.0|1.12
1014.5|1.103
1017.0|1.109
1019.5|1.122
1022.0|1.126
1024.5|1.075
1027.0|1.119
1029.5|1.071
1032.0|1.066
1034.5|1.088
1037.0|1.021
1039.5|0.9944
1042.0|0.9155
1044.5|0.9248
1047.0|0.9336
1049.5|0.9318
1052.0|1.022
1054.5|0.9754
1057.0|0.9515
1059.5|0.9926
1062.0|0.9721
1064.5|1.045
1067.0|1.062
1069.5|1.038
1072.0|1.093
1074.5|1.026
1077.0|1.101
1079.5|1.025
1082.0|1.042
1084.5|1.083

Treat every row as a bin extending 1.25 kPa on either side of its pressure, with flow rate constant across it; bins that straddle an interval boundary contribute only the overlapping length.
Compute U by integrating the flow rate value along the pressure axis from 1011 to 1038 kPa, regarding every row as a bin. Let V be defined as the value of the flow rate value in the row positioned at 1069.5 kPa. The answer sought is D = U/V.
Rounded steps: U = 30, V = 1.038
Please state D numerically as 28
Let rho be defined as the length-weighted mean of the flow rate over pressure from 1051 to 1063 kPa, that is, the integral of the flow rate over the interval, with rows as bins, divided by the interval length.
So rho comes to 0.98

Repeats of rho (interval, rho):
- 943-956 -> 1.00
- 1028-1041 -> 1.05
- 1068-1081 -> 1.06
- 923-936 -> 0.97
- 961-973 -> 1.05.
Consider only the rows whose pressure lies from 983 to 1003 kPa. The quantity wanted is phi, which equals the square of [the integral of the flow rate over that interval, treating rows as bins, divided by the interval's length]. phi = 1.05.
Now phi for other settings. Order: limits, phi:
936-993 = 1.05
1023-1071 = 1.02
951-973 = 1.05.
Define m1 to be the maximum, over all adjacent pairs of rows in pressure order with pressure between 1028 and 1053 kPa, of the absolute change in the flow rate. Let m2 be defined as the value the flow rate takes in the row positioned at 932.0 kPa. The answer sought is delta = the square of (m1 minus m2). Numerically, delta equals 0.82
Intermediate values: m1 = 0.09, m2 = 0.9955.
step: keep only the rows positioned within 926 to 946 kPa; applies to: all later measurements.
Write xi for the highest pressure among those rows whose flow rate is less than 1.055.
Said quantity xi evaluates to 944.5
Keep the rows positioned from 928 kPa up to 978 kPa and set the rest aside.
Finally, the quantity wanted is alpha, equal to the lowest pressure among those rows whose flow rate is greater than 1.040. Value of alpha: 939.5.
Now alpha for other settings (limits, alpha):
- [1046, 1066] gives 1064.5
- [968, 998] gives 969.5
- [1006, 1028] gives 1007.0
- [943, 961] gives 954.5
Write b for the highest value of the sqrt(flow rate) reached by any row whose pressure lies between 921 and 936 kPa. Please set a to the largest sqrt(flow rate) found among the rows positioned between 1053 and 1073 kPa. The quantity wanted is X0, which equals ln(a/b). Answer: 0.045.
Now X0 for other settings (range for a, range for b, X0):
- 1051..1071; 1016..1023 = -0.029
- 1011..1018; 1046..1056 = 0.046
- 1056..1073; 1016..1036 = -0.015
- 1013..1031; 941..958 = 0.026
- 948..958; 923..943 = -0.002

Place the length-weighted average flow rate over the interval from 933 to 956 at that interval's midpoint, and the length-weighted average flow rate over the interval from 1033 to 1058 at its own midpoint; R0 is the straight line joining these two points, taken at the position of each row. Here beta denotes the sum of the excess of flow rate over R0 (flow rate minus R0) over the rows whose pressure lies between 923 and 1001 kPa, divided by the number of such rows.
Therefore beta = 0.014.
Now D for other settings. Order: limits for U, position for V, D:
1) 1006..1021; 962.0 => 17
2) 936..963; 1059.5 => 27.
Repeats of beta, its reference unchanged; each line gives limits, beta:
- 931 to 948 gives 0.001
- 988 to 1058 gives 0.056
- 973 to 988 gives 0.026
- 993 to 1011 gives 0.063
